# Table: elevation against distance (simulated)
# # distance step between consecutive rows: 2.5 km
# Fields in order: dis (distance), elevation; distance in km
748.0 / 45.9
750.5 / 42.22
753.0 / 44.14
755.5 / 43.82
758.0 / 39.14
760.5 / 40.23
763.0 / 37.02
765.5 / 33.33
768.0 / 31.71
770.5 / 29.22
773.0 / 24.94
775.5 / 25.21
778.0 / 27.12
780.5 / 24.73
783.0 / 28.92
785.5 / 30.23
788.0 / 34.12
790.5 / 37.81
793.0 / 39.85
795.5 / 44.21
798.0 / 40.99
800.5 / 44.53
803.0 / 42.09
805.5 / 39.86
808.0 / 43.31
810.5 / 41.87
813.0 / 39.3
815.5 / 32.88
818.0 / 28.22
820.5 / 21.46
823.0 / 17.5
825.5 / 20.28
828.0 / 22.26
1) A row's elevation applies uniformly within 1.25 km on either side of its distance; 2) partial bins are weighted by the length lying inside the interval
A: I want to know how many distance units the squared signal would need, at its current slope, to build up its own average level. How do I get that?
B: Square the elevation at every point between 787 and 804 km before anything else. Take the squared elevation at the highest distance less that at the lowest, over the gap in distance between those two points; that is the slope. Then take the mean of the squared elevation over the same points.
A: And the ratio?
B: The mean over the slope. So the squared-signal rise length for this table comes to 41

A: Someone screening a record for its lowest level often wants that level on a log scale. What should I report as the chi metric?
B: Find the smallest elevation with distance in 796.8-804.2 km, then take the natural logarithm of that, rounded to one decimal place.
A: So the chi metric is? 3.7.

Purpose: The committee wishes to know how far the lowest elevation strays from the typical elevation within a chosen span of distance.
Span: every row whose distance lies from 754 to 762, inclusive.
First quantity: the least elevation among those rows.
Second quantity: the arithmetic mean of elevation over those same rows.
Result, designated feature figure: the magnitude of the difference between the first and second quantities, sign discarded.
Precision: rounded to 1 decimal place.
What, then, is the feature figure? 1.9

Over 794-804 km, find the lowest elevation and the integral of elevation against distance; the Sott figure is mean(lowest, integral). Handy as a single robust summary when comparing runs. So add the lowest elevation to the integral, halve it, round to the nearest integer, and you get 235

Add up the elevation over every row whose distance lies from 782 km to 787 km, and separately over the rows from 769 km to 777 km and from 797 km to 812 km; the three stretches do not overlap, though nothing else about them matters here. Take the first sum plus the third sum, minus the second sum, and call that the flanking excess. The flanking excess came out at 232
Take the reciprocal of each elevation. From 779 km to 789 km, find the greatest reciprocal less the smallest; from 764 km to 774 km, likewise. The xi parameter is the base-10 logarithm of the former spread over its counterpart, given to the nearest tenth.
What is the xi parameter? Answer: 0.0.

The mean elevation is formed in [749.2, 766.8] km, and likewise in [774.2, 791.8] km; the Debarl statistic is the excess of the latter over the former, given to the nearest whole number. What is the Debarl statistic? -10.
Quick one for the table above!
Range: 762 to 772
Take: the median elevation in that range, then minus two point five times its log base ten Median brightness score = -3.8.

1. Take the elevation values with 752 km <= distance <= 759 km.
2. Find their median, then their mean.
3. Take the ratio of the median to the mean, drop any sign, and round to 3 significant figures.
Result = 1.03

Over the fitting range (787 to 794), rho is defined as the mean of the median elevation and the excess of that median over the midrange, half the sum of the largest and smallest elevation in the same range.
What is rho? 19.3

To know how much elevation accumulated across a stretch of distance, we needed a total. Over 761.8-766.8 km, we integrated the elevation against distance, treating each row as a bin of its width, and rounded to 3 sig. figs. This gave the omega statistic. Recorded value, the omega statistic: 176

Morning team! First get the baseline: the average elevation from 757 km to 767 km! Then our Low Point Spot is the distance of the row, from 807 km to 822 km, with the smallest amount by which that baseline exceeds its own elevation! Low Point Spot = 808.0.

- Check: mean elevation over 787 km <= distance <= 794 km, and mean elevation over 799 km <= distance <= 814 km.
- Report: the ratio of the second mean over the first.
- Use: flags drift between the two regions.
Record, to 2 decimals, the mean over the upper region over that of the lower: 1.12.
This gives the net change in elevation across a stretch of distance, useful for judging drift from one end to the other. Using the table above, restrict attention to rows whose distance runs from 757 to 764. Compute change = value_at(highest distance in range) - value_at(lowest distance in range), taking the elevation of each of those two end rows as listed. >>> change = -2.1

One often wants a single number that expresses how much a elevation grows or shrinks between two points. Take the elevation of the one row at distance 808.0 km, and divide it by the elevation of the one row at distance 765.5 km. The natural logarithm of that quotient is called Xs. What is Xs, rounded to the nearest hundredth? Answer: 0.26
